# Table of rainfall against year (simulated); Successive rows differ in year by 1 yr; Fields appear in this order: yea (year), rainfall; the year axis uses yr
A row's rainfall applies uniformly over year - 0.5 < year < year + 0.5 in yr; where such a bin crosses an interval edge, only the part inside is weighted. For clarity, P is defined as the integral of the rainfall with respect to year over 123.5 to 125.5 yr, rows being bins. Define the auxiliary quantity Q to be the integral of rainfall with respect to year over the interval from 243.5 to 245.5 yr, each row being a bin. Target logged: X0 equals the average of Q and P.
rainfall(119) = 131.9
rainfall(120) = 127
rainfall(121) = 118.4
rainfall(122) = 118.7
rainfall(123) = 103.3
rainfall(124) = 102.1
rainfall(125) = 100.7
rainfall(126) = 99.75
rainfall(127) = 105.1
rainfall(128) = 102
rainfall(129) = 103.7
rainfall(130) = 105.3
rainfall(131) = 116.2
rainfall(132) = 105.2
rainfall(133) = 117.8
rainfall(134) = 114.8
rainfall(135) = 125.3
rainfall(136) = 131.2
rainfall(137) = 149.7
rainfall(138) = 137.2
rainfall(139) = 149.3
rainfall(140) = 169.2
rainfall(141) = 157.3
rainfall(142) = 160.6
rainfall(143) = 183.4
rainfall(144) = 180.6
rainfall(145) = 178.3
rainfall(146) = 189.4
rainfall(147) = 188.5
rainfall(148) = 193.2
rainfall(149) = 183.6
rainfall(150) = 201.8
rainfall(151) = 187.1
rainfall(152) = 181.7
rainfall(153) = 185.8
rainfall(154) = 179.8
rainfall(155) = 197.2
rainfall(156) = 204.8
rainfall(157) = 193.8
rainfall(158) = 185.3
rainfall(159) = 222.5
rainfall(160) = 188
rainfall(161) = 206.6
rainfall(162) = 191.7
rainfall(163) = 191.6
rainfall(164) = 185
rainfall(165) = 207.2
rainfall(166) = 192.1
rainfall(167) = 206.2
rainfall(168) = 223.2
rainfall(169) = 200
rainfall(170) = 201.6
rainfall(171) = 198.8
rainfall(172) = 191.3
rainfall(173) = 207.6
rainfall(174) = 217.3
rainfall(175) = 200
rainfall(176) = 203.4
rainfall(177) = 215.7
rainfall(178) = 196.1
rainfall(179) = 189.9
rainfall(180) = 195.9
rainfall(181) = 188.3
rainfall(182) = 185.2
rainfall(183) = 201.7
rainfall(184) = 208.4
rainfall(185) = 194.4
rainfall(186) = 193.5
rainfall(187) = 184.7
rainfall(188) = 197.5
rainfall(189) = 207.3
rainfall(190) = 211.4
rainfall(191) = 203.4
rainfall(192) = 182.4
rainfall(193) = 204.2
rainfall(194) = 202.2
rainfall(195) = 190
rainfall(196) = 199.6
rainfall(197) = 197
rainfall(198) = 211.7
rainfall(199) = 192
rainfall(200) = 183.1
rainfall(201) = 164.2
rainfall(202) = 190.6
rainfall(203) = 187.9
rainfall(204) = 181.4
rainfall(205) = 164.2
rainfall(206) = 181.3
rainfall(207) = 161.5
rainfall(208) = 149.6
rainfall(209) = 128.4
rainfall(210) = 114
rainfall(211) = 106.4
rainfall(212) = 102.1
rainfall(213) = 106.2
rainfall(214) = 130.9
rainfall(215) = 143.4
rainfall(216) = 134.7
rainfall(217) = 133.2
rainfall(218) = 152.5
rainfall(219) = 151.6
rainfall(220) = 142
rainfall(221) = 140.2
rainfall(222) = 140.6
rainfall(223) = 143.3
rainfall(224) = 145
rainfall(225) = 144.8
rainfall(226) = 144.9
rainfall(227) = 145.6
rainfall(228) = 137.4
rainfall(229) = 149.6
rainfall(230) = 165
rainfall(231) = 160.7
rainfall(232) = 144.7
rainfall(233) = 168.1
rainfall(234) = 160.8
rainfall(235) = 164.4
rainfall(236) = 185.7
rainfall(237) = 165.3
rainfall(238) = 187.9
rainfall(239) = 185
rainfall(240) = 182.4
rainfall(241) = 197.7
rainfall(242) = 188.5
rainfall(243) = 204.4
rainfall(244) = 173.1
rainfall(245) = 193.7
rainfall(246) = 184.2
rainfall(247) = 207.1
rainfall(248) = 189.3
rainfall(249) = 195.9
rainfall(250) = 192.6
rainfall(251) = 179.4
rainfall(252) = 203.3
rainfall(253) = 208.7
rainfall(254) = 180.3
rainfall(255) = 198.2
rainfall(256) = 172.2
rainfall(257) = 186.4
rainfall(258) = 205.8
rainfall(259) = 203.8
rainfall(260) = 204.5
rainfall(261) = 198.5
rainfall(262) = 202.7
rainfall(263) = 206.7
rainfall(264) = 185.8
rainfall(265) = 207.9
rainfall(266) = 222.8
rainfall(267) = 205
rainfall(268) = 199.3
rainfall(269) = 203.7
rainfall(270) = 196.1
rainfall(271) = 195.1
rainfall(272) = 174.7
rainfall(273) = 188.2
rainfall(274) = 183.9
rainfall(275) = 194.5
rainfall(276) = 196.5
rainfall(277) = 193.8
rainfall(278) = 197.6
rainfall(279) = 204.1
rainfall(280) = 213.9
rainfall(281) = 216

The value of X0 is 285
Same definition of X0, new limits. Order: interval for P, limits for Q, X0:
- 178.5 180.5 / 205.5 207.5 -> 364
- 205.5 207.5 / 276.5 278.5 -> 367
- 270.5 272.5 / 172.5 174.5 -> 397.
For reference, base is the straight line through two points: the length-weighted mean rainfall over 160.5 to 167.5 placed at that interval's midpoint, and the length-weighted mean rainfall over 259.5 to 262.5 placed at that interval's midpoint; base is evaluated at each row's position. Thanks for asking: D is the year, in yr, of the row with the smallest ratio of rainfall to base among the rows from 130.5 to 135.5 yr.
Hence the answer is 132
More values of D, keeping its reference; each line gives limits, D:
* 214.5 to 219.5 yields 217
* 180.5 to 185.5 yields 182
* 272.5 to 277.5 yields 274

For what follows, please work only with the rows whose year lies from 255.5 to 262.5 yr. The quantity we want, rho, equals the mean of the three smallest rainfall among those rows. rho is 186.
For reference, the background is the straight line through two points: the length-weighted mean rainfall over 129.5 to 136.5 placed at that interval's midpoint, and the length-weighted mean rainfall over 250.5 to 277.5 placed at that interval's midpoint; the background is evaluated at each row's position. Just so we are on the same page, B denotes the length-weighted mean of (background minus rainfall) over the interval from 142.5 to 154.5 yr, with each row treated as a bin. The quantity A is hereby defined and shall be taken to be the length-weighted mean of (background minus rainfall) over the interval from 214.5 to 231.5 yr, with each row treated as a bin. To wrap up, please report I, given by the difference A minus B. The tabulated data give 86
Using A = 26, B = -60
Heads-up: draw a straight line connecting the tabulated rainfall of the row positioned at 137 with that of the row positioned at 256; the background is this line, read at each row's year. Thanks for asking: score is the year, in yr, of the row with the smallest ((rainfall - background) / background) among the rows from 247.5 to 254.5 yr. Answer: 251 yr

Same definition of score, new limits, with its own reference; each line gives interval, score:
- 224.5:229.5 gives 228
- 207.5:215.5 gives 212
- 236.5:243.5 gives 237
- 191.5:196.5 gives 192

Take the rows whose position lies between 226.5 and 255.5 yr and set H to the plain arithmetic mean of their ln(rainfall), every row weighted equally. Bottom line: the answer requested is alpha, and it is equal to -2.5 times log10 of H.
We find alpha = -1.786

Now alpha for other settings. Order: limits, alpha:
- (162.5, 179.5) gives -1.812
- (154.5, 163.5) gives -1.808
